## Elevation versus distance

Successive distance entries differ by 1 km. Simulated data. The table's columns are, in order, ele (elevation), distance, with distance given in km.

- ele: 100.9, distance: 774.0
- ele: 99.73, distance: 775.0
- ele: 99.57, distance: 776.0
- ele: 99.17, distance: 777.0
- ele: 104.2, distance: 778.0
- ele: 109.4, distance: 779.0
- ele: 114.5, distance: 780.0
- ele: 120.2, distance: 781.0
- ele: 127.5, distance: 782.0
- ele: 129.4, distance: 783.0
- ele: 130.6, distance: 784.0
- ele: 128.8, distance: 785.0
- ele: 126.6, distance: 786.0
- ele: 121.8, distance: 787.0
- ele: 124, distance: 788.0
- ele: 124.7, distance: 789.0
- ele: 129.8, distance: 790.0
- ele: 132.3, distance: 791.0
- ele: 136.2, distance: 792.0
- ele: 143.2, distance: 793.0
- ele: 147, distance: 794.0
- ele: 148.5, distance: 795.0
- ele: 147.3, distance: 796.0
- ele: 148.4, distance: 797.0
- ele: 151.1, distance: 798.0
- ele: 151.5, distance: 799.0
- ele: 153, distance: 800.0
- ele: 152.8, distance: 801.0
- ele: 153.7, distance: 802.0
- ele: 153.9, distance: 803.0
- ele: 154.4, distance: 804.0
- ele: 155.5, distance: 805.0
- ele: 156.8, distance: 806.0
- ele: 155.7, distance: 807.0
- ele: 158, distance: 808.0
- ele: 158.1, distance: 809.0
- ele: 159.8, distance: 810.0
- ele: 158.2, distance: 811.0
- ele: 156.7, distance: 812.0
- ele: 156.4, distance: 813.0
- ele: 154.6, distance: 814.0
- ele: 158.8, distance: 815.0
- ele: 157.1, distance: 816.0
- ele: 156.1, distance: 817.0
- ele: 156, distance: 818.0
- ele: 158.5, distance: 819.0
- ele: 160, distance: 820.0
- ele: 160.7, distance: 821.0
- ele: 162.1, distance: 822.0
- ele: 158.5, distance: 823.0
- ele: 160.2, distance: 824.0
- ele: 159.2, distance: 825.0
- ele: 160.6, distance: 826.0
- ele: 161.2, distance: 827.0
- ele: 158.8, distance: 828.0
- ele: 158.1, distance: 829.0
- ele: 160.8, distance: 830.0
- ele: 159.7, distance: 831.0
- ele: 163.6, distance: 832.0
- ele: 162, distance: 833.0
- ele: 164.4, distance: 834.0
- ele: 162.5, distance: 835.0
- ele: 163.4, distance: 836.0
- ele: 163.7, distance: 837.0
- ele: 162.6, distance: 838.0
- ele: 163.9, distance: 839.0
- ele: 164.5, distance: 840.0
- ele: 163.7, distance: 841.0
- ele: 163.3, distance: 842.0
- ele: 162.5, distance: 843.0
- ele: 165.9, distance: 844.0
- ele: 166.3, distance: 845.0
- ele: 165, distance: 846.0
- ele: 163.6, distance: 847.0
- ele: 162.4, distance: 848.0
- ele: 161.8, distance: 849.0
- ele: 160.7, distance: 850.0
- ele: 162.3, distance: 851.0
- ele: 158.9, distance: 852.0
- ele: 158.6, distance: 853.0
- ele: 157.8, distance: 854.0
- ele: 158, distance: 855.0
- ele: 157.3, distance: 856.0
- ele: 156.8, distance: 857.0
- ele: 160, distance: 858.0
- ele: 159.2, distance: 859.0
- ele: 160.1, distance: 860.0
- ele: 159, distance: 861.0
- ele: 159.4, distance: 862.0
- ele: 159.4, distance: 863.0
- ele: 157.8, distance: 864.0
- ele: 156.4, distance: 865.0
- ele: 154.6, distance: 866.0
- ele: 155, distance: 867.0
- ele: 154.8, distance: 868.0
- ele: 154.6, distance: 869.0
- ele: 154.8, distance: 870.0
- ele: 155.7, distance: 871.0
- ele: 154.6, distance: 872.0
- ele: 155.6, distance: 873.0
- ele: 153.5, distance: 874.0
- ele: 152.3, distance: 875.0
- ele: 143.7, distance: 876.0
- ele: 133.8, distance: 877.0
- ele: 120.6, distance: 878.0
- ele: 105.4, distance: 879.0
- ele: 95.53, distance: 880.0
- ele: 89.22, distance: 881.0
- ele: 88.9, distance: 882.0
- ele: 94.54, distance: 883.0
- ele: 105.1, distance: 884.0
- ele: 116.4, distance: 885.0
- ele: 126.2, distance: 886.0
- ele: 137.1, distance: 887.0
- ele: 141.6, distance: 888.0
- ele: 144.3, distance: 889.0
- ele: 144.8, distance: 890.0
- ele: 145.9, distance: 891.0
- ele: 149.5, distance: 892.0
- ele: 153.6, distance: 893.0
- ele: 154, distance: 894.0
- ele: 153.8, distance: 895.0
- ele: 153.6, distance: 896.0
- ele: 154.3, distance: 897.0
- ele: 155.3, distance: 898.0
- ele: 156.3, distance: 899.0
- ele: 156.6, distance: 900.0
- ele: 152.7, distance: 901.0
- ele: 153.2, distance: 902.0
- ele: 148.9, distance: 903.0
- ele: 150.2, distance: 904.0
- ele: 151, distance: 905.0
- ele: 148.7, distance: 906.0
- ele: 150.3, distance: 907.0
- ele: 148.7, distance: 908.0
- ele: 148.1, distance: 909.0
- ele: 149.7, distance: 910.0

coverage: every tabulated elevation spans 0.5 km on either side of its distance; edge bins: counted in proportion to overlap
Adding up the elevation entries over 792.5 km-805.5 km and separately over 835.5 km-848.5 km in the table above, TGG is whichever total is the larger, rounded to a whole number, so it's 2131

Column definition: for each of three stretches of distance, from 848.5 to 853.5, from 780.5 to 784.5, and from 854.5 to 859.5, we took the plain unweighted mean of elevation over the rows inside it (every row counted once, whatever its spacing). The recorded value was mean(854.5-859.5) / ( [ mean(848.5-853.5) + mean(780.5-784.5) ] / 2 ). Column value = 1.10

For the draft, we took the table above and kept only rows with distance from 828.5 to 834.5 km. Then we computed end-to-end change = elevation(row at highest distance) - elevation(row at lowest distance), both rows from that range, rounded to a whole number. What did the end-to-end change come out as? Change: 6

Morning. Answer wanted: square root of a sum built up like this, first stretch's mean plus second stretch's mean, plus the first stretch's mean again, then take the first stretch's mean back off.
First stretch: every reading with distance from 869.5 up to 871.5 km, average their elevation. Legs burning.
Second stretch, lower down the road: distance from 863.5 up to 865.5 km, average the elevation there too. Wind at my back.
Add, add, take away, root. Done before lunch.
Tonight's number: 17.7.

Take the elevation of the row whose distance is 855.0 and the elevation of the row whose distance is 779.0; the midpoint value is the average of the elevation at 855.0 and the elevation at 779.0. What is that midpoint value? 134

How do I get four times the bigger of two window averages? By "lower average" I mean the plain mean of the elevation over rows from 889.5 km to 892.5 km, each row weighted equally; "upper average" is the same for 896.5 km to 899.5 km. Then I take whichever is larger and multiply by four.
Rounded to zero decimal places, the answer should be 621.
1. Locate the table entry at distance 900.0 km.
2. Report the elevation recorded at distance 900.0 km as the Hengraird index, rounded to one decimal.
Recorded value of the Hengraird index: 156.6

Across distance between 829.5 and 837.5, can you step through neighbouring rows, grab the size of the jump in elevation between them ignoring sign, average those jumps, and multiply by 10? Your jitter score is 17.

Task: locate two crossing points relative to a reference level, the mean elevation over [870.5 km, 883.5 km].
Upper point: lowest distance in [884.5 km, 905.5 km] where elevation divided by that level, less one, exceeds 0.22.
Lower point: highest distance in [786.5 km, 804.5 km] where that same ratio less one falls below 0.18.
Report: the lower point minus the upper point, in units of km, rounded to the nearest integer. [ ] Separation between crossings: -100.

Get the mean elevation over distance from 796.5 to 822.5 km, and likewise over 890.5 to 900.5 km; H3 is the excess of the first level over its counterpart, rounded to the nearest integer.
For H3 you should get 3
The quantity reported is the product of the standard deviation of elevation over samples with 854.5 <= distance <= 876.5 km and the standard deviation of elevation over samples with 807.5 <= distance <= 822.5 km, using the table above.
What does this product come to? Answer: 7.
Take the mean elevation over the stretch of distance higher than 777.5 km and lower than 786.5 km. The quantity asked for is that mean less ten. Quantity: 111.2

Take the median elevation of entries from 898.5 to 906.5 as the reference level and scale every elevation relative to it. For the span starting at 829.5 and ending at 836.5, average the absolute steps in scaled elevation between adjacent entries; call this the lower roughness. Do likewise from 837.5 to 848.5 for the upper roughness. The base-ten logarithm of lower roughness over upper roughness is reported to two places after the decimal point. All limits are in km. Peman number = 0.23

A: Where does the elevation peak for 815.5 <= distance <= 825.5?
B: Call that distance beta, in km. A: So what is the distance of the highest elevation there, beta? 822.0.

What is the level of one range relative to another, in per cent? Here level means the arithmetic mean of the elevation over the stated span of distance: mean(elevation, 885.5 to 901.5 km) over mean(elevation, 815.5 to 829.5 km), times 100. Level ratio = 93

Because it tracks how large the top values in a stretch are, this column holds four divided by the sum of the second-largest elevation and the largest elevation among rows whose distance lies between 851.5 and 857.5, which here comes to 0.0126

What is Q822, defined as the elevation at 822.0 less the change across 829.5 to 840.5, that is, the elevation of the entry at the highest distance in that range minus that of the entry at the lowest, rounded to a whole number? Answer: 158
